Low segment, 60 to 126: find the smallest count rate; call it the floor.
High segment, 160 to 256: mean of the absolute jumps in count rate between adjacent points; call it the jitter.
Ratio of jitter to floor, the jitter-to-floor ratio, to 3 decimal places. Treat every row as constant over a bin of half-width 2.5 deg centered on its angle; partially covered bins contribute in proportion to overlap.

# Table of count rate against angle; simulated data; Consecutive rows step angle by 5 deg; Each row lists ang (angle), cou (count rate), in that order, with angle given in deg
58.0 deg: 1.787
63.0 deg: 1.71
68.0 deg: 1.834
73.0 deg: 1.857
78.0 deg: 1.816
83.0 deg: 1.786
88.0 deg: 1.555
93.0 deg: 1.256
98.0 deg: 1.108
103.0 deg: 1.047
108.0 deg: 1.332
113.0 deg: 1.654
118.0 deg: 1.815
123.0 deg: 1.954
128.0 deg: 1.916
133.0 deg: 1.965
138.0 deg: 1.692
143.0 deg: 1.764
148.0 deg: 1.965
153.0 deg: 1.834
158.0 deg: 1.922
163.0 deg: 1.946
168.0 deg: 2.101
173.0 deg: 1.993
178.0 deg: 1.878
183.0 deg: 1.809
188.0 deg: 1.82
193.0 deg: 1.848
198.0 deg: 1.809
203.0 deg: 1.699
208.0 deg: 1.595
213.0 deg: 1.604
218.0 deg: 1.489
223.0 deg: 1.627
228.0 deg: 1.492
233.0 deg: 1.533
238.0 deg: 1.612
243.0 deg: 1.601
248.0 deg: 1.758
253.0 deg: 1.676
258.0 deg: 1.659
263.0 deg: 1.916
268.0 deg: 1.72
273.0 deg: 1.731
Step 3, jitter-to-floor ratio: 0.080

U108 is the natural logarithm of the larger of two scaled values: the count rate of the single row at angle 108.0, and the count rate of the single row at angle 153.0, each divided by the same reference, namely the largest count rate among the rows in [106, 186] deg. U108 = -0.14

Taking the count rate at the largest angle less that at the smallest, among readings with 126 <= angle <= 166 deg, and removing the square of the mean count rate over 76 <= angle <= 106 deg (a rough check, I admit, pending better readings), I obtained -2.0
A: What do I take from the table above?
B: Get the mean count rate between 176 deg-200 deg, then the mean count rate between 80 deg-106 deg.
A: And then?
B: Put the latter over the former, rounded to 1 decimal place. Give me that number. 0.7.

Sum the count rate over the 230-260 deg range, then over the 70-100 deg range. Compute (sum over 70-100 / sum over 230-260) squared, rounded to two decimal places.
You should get 0.91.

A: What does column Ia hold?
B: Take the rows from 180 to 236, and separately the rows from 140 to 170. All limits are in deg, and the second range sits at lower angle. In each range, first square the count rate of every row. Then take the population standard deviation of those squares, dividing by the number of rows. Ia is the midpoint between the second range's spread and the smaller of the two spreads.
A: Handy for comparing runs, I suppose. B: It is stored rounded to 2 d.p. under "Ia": 0.41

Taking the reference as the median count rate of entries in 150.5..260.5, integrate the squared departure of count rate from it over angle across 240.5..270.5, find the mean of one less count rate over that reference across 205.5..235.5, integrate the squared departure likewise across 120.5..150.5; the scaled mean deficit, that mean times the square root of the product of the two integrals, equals 0.05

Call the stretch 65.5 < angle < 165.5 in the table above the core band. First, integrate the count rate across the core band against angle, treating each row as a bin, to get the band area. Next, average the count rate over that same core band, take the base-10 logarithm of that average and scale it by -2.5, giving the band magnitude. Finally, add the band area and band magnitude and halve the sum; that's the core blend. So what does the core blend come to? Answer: 85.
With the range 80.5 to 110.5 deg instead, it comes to 20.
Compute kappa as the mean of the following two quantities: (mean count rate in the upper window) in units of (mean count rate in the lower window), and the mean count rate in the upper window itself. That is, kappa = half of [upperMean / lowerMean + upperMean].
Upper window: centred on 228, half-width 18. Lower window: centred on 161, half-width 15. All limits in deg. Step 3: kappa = 1.18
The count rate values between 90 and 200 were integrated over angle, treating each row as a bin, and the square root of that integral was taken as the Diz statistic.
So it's 13.9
